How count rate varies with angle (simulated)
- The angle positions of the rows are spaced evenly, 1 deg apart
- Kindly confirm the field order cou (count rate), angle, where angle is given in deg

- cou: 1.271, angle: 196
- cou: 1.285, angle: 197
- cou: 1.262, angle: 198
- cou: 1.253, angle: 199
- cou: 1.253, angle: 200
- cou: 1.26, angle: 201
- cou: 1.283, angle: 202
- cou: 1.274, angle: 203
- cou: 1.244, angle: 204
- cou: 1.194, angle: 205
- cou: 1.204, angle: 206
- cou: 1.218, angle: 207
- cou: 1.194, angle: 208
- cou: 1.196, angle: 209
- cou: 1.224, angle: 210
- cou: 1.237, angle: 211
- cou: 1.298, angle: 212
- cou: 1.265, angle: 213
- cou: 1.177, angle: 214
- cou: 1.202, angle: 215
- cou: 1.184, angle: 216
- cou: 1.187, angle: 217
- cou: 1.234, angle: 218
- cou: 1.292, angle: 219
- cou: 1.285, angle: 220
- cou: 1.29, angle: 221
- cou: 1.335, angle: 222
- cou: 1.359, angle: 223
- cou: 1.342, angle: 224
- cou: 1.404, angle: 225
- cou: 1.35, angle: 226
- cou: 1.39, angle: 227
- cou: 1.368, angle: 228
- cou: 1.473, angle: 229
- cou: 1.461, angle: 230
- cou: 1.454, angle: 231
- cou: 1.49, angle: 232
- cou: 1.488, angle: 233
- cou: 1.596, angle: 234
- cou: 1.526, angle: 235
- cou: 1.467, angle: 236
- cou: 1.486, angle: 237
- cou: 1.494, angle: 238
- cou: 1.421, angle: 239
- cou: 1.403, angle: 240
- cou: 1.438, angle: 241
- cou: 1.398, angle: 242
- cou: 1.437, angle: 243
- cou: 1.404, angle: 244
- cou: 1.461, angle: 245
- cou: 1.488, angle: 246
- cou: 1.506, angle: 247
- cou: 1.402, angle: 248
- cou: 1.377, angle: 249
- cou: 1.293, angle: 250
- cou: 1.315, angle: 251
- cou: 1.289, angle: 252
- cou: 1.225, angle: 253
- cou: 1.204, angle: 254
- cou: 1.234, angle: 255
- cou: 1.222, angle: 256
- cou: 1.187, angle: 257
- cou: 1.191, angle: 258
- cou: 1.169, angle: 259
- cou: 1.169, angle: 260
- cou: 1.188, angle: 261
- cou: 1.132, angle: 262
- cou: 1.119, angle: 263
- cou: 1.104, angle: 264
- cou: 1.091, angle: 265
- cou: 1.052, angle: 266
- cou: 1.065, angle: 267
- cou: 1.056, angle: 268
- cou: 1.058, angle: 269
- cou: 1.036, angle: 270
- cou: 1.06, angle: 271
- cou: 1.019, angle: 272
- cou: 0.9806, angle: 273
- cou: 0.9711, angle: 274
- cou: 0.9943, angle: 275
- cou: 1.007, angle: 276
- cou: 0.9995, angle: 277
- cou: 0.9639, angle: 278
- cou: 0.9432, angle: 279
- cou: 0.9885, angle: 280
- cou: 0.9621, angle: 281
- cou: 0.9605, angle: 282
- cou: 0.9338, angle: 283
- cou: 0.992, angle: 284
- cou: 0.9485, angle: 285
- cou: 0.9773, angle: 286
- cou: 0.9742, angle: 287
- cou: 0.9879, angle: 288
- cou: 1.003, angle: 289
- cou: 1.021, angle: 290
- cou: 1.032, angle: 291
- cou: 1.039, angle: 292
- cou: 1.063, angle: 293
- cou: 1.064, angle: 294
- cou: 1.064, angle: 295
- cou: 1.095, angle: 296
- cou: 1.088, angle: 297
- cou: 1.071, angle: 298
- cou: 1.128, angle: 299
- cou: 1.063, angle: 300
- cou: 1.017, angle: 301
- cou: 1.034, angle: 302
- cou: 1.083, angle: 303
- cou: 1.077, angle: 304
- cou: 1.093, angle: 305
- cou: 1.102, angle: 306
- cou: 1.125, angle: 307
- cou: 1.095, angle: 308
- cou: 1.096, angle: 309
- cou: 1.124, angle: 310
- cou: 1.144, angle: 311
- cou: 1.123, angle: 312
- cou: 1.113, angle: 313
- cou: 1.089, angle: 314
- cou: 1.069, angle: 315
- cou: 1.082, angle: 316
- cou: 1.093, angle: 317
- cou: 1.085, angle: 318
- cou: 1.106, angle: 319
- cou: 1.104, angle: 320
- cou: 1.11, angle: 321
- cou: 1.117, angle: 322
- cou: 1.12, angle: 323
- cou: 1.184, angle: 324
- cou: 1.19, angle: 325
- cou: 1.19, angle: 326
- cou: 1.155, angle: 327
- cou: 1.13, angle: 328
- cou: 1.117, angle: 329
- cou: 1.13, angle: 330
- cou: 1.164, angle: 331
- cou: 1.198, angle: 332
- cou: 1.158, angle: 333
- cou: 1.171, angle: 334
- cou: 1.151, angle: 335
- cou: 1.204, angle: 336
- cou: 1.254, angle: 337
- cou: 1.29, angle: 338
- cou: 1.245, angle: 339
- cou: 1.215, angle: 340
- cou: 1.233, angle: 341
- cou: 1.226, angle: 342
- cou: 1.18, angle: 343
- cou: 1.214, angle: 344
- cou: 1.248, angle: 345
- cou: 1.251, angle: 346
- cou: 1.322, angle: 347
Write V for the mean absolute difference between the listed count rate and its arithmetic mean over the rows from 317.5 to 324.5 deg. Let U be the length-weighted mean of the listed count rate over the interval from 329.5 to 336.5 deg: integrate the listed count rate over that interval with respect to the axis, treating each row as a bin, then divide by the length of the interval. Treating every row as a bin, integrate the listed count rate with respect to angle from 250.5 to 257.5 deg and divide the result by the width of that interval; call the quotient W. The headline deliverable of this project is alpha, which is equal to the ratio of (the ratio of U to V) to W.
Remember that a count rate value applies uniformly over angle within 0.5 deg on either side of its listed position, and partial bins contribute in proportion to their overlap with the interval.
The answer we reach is 49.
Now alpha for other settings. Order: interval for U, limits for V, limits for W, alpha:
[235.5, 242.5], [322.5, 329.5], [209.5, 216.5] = 42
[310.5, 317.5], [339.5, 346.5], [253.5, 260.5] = 52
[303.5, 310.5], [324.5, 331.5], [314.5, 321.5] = 42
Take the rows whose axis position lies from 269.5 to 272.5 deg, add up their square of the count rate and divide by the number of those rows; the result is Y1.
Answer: 1.1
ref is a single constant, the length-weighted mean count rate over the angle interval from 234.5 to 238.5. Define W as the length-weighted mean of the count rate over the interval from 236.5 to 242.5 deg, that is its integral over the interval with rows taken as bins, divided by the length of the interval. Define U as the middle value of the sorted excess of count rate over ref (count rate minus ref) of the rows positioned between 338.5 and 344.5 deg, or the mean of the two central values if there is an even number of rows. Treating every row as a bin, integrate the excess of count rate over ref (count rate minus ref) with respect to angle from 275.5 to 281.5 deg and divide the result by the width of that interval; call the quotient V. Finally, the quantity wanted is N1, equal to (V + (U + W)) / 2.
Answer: 0.33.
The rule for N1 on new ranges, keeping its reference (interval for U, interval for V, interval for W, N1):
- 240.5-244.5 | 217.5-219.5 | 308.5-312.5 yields 0.41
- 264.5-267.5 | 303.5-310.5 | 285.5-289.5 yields 0.08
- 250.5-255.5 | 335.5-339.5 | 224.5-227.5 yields 0.44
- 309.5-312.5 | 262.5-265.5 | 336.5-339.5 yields 0.25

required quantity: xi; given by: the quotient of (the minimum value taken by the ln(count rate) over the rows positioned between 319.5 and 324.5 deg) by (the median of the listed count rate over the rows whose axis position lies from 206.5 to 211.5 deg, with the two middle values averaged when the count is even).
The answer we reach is 0.08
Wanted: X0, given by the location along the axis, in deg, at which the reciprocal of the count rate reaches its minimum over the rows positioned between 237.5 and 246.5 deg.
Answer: 238 deg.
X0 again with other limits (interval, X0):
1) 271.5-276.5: 272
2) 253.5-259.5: 255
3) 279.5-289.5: 289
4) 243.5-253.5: 247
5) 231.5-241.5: 234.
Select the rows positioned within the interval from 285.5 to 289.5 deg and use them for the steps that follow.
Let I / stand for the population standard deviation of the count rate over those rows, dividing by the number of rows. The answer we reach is 0.011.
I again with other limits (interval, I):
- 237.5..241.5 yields 0.034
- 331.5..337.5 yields 0.035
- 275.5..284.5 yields 0.024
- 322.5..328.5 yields 0.029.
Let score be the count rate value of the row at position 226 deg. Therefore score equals 1.35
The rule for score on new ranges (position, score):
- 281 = 0.9621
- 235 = 1.526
